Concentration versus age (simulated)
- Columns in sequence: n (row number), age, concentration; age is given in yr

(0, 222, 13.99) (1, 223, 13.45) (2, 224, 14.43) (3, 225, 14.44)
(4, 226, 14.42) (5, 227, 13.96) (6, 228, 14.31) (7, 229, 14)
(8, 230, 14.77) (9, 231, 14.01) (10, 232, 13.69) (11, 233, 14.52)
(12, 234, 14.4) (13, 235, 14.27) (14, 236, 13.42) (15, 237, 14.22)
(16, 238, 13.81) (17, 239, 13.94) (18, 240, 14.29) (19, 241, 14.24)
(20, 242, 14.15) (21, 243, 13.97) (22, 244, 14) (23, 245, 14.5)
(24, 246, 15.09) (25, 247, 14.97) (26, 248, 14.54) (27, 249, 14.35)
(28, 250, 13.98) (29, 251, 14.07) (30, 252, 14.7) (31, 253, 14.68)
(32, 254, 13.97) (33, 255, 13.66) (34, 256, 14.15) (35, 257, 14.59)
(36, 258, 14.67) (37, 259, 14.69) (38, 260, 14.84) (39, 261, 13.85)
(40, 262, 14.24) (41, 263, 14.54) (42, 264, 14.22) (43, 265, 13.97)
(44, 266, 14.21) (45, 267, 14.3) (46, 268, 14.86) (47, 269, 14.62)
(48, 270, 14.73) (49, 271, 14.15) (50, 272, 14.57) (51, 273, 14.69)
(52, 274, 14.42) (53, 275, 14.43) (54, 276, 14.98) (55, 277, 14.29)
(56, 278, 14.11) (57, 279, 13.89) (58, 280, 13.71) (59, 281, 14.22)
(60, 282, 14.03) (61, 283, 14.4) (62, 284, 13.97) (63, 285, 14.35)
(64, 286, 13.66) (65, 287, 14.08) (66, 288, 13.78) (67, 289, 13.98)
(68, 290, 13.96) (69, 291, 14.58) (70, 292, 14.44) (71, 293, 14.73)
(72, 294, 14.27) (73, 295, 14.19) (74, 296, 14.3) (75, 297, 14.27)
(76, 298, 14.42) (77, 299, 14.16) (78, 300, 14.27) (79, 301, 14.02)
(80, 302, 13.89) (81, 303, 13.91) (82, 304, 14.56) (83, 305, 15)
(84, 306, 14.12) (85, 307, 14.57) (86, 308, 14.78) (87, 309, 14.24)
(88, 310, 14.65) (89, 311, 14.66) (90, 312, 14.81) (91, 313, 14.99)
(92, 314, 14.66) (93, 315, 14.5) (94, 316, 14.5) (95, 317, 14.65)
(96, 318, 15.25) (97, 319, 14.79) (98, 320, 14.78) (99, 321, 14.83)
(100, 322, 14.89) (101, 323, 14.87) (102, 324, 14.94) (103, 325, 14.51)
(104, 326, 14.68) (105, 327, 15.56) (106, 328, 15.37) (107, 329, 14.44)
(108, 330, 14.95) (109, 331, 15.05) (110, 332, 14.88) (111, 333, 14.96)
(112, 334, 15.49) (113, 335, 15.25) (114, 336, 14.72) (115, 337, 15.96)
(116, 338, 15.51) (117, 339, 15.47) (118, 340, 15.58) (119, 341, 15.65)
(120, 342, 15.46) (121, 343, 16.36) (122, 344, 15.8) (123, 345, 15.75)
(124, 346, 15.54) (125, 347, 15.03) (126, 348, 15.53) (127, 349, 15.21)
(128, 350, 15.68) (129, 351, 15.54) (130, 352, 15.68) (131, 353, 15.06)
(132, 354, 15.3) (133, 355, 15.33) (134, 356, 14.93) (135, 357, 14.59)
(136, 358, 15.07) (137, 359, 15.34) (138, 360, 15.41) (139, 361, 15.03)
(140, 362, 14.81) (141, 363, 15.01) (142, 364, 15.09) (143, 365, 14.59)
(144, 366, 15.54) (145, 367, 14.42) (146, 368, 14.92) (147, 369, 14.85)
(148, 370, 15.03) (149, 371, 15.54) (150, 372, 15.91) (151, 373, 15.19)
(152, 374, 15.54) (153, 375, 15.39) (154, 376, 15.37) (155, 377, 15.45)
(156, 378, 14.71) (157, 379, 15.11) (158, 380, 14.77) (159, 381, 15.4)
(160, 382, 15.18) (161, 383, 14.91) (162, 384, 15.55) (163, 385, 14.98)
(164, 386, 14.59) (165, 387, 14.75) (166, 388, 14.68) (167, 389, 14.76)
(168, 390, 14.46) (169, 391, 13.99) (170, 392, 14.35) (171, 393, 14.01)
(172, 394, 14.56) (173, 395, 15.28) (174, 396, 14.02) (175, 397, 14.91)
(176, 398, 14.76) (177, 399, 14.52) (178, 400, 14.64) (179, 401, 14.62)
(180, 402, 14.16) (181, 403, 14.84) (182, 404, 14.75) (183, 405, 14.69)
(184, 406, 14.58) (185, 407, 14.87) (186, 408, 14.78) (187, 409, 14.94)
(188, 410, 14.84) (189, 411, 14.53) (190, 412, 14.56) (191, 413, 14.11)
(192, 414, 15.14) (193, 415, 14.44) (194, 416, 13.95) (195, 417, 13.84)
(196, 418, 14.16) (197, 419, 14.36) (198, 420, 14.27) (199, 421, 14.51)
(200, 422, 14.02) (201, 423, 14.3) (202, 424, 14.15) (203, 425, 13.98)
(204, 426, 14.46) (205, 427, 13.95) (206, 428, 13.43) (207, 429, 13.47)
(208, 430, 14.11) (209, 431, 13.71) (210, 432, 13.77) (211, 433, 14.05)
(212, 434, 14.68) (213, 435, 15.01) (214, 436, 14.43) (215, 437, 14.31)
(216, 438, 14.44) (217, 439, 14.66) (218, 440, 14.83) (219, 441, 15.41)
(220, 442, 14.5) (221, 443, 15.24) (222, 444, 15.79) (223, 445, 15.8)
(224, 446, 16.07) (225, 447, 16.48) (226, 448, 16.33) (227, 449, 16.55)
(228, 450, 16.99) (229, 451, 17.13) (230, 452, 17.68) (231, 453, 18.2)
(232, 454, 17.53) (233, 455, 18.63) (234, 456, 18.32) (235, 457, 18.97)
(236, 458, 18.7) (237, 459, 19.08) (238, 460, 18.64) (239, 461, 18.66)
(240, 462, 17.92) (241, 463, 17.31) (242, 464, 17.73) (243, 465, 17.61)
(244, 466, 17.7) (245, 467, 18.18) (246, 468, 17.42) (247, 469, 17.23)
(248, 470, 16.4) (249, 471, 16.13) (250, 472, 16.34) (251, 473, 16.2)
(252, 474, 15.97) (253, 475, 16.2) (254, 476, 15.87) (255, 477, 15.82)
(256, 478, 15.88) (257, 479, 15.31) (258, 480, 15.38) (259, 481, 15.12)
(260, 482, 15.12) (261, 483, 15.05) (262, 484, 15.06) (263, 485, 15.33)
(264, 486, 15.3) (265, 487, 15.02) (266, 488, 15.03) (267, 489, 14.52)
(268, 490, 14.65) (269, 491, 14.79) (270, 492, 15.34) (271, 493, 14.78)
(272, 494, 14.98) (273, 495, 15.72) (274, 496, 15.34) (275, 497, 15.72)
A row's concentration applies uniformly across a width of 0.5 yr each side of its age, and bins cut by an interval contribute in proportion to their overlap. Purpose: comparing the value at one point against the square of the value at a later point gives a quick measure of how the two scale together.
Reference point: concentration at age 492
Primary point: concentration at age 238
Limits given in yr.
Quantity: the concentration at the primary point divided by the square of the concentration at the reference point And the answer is 0.059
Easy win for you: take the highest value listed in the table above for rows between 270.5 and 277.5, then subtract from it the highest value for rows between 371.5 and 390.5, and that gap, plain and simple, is -0.93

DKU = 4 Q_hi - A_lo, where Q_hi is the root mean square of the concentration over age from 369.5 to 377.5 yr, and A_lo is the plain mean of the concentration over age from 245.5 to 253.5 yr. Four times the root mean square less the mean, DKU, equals 47.2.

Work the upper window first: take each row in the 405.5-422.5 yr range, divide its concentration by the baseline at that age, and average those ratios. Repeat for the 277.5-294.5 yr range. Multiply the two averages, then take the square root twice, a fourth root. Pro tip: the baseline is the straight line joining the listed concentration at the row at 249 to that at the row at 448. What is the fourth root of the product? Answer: 0.965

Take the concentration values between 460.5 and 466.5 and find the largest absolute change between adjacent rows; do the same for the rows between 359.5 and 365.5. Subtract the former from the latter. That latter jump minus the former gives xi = -0.24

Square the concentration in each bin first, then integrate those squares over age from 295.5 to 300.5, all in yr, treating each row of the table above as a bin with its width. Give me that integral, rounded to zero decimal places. 1020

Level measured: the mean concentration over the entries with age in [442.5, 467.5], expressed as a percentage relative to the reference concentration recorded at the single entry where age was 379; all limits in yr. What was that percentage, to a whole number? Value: 116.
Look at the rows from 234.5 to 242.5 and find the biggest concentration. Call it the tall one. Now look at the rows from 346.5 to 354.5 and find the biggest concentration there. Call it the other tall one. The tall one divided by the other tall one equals 0.91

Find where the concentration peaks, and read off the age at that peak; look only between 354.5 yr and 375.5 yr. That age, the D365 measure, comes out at 372 yr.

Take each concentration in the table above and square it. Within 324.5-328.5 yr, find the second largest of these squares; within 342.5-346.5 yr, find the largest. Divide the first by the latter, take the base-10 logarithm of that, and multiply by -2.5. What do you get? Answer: 0.14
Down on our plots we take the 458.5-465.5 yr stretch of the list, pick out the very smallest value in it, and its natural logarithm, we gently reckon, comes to 2.85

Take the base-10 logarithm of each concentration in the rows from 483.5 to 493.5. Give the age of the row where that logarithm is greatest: 492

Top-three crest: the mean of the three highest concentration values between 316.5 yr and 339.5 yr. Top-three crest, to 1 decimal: 15.7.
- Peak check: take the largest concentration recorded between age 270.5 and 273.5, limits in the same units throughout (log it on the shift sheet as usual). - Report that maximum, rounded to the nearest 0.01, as 14.69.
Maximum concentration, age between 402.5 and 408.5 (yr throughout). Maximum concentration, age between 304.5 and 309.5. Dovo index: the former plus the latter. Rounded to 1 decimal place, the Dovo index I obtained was 29.9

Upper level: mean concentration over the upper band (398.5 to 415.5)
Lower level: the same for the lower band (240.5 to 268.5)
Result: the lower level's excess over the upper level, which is -0.29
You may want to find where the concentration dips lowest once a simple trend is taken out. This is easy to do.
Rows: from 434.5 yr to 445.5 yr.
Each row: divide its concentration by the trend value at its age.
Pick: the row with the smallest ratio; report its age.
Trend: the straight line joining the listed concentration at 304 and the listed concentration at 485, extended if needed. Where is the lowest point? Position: 437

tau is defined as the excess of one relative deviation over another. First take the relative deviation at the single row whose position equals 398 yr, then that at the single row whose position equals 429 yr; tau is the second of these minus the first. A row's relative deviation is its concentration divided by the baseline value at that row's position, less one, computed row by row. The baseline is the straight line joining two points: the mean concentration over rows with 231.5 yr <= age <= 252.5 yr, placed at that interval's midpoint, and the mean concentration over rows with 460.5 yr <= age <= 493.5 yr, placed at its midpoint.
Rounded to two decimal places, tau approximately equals -0.10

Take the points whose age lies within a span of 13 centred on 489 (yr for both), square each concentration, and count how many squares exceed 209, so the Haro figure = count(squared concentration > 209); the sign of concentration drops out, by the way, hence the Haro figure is 13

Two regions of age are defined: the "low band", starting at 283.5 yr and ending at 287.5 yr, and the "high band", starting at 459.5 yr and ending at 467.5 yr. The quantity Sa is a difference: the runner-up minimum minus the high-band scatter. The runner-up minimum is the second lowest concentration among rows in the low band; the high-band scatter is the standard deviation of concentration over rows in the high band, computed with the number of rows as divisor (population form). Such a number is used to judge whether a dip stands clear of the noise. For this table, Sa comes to 13.5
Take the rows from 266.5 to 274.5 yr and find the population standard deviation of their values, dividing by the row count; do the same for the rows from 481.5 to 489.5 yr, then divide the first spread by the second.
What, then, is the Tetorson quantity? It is 1.0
